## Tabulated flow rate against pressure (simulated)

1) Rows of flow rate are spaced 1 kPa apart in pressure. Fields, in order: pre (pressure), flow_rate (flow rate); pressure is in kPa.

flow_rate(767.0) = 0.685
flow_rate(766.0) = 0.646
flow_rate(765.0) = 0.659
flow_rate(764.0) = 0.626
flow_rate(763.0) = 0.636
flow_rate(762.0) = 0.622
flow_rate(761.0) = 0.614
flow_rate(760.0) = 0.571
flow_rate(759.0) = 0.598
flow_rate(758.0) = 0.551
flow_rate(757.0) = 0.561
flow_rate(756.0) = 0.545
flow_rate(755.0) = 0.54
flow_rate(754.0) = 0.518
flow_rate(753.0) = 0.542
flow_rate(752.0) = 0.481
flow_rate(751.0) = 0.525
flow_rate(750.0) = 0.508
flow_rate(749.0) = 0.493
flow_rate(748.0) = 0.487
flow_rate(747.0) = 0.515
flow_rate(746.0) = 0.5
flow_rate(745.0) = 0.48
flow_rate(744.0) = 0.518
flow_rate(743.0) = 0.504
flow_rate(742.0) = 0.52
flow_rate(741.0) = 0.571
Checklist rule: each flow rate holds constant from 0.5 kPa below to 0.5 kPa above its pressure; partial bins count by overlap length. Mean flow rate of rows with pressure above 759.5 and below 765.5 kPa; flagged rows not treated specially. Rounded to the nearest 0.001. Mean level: 0.621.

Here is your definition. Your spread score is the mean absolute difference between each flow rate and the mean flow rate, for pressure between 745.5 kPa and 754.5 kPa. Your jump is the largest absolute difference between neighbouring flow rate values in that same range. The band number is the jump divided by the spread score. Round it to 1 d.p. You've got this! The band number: 3.9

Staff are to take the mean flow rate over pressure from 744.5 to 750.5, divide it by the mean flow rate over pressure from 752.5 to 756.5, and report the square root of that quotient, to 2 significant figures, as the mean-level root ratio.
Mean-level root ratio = 0.96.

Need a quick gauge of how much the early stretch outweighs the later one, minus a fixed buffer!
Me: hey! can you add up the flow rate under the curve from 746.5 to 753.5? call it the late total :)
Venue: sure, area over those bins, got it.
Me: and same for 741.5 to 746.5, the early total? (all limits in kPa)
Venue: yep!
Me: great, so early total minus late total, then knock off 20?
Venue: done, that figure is -21.0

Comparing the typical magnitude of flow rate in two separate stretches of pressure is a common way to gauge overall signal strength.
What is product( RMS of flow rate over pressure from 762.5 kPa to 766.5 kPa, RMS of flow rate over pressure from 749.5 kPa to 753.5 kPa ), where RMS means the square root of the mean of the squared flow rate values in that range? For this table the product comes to 0.330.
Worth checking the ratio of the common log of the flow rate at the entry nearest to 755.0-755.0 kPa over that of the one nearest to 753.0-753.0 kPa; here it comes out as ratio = 1.01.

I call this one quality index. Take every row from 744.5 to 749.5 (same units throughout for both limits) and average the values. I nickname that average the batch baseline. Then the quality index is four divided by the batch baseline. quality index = 8.1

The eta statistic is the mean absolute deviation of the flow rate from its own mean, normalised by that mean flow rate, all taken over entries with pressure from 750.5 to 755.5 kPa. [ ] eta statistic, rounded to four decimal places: 0.0333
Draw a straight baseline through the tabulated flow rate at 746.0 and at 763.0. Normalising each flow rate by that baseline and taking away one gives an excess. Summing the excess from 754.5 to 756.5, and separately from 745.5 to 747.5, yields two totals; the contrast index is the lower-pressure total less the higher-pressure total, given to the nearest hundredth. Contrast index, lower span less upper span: 0.13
